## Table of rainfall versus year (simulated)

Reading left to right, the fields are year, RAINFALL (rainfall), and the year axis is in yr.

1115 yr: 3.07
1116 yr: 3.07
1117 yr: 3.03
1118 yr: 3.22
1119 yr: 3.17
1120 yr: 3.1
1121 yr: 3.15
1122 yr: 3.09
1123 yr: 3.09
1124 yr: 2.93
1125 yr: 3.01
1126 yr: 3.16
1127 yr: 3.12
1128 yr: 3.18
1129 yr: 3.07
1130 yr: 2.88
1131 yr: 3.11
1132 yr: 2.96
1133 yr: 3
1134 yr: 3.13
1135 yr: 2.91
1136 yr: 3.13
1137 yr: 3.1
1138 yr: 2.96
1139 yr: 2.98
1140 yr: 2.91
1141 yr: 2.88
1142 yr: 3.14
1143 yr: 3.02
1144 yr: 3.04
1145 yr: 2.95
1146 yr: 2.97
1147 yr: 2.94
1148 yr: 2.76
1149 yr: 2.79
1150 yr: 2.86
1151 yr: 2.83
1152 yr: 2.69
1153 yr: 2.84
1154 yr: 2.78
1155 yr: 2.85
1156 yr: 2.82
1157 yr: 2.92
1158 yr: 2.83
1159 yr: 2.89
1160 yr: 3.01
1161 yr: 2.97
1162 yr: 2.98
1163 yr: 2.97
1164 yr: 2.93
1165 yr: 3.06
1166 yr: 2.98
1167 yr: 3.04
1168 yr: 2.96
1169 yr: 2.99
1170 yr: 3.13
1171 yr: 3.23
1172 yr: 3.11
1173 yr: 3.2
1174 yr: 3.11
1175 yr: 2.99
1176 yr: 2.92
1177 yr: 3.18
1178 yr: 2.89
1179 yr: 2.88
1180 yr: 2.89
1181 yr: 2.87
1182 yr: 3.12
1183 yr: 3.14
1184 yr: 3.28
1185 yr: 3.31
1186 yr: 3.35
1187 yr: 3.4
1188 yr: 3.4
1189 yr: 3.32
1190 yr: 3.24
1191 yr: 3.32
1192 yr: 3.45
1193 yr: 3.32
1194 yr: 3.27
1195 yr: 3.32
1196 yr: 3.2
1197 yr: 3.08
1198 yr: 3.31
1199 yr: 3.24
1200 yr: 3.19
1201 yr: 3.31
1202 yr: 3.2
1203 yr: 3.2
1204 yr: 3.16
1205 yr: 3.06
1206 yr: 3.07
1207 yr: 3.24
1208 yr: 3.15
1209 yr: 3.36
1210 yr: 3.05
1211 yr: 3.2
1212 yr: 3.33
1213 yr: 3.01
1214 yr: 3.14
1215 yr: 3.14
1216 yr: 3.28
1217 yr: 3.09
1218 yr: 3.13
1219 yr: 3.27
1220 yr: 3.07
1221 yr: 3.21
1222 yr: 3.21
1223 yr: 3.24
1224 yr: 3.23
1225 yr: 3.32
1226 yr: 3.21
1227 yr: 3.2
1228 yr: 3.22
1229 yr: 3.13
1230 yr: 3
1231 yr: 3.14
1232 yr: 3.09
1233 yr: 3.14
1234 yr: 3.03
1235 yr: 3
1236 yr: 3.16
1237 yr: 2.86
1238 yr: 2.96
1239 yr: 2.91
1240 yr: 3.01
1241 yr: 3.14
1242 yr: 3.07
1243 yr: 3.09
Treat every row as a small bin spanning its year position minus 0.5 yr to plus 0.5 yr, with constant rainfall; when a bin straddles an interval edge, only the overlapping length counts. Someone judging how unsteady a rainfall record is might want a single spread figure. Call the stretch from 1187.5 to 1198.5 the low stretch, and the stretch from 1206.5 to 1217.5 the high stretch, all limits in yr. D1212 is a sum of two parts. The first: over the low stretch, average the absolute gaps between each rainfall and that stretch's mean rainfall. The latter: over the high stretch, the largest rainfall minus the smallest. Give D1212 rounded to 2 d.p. 0.42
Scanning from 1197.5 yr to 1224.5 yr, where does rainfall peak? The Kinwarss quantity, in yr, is 1209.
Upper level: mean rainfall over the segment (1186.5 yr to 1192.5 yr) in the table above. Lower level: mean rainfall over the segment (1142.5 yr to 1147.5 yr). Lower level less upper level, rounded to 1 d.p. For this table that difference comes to -0.4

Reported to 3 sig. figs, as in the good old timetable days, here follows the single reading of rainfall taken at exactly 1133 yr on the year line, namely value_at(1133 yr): 3.00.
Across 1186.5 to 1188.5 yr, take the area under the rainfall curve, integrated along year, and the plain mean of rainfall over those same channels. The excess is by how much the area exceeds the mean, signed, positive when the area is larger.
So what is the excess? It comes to 3.40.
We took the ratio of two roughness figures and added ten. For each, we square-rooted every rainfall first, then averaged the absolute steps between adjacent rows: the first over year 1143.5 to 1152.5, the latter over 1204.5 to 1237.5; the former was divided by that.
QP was 10.7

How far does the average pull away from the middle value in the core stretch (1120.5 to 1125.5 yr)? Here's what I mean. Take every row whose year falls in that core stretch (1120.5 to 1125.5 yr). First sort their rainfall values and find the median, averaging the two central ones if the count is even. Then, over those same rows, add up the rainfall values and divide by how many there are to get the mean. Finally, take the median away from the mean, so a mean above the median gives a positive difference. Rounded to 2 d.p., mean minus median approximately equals -0.04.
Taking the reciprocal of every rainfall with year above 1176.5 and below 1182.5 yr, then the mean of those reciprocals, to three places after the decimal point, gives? 0.337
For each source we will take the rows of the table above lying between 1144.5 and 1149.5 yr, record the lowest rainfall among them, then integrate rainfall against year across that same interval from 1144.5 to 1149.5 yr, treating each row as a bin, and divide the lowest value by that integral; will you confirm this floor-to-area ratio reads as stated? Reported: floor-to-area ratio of 0.192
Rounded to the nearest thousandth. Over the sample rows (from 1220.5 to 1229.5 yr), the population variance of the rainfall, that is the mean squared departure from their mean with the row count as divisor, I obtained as 0.002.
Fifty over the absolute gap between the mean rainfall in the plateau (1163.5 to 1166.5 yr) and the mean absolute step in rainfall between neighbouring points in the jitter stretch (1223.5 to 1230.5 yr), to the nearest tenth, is 17.2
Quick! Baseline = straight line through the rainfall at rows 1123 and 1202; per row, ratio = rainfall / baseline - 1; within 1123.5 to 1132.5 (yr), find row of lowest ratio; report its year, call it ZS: 1130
